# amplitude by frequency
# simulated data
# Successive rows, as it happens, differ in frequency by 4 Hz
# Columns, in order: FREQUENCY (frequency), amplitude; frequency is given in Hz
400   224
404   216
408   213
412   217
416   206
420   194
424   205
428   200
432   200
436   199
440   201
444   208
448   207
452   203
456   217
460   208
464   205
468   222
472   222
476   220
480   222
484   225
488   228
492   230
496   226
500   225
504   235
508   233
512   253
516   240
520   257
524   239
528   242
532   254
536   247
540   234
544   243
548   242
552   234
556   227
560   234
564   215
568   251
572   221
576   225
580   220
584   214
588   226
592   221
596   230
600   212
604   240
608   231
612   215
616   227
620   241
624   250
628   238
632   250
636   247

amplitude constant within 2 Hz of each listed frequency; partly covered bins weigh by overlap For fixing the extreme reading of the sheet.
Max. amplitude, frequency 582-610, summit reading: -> 240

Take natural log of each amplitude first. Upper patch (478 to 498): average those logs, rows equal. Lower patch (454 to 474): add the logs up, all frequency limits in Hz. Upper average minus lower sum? -21.4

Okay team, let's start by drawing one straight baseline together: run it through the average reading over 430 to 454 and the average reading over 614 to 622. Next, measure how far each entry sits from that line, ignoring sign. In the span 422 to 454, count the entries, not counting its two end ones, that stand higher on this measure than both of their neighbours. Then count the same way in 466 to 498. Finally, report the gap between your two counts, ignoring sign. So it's 1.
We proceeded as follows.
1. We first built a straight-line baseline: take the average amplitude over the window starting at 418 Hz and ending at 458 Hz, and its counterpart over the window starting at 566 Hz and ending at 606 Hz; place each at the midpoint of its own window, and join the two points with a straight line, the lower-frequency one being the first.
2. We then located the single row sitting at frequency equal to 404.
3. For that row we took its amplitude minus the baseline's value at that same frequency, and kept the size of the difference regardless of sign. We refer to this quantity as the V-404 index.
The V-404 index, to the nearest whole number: 18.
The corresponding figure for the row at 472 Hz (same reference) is 13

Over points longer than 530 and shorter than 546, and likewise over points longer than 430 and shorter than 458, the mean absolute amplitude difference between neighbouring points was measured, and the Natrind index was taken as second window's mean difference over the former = 0.50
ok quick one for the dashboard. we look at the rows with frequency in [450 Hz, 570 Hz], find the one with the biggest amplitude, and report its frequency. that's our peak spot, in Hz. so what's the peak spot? 520 Hz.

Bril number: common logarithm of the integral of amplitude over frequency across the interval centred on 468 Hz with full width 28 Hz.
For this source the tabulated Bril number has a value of 3.8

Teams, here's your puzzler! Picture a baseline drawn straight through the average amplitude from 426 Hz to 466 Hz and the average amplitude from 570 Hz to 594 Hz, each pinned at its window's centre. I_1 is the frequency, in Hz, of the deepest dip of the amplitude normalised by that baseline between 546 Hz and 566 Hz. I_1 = 564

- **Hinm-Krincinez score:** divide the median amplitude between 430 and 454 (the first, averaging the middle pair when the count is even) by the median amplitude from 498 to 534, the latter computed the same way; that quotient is 0.84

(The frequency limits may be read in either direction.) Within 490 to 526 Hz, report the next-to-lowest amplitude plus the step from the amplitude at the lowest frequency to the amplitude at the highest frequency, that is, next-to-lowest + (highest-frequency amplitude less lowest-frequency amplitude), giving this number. 235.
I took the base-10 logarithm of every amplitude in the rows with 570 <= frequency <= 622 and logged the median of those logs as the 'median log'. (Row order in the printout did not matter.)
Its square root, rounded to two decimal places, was 1.53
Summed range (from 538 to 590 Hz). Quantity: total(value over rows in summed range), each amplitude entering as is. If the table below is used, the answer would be 2986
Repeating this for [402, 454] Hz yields 2669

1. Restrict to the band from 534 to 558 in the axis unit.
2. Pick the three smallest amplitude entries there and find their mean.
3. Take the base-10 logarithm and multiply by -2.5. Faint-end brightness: -5.91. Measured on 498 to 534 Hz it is -5.91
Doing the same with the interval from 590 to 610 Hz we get -5.86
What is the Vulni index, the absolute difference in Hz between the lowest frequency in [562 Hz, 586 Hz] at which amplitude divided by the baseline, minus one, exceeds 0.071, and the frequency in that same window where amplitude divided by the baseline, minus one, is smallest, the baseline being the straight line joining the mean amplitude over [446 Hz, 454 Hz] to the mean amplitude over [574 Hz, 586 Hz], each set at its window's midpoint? 16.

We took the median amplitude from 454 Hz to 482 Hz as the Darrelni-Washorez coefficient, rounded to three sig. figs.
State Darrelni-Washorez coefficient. 220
